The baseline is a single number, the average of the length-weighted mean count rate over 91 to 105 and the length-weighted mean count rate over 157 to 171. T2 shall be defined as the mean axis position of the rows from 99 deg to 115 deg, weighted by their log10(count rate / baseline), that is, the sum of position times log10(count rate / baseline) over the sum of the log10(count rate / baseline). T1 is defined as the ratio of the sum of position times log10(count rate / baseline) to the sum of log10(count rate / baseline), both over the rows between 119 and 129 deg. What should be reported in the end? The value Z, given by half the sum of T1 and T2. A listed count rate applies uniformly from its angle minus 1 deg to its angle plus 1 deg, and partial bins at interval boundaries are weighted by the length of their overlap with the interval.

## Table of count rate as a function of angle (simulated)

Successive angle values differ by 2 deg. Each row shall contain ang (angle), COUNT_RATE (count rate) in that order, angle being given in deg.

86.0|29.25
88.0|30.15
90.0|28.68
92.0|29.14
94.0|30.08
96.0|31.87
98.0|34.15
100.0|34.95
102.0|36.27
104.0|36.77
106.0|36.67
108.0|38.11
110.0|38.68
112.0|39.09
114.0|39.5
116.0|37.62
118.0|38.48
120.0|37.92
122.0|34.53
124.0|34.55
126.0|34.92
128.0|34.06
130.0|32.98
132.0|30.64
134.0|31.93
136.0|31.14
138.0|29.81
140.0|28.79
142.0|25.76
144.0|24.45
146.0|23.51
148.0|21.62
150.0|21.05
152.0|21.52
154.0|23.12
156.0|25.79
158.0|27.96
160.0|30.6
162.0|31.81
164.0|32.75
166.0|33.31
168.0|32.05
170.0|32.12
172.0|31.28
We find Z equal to 115.6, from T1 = 123.0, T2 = 108.2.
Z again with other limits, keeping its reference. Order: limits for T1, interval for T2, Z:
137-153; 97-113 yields 126.8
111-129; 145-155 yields 133.9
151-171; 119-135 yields 138.0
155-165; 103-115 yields 133.4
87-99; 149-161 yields 121.7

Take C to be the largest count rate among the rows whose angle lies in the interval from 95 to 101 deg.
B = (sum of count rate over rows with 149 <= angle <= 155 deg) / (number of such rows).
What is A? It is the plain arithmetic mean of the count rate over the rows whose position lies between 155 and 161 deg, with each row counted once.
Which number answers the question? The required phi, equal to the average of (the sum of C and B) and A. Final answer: 42.5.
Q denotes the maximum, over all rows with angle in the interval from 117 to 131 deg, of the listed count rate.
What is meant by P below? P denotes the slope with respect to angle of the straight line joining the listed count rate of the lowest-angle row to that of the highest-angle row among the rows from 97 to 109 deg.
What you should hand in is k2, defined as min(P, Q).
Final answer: 0.4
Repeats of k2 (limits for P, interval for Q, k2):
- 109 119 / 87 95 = 0.0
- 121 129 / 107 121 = -0.1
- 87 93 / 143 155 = -0.3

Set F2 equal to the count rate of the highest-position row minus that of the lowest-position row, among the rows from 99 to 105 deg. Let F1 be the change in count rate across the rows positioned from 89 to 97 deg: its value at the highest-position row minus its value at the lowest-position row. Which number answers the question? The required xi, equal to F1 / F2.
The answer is 1.8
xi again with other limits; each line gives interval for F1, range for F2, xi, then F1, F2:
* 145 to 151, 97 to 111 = -0.5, -2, 5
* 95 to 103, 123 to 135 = -1.7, 4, -3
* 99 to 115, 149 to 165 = 0.4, 5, 12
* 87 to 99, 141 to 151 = -0.8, 4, -5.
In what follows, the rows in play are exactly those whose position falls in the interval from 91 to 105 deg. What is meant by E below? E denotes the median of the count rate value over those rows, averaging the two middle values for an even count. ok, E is 34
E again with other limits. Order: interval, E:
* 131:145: 30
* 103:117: 38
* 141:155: 23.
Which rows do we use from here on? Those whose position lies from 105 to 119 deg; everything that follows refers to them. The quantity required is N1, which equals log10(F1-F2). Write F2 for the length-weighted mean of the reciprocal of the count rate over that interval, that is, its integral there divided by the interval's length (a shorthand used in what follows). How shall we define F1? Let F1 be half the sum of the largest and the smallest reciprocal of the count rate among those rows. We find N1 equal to -3.8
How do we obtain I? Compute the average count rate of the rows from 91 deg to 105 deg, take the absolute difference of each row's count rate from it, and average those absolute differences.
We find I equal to 2.5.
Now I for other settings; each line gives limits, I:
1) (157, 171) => 1.3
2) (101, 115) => 1.1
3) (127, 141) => 1.4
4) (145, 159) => 1.9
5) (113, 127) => 1.8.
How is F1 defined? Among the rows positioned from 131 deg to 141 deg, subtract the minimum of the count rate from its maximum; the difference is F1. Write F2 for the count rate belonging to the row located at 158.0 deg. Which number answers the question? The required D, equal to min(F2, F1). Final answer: 3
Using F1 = 3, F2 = 27.96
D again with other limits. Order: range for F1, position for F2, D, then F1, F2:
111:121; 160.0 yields 2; 2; 30.6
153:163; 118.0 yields 9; 9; 38.48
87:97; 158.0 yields 3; 3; 27.96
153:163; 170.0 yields 9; 9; 32.12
